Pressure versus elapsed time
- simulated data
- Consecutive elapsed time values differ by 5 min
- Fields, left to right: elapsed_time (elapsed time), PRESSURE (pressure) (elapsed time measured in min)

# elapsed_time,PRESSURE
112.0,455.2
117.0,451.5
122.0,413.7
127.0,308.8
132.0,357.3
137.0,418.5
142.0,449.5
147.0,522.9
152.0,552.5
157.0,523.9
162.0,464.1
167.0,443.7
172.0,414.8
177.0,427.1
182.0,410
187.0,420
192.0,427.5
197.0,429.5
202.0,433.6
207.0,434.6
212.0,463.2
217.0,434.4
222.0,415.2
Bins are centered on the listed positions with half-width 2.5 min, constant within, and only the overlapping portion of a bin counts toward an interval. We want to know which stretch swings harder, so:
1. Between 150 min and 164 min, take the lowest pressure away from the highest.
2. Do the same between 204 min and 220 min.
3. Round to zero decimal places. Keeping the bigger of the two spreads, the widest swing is 88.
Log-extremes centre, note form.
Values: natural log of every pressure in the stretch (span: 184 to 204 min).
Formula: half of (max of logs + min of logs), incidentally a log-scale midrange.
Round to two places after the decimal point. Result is 6.06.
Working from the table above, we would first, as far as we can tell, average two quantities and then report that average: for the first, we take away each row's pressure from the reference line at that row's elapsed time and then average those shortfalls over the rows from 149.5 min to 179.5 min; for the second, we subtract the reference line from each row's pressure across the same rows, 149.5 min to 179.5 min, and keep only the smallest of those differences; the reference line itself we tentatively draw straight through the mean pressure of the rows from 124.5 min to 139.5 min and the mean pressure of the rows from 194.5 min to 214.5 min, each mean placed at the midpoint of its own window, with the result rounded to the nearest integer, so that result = -32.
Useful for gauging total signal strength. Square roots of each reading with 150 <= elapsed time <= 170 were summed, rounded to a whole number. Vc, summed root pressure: 89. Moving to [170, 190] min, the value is 82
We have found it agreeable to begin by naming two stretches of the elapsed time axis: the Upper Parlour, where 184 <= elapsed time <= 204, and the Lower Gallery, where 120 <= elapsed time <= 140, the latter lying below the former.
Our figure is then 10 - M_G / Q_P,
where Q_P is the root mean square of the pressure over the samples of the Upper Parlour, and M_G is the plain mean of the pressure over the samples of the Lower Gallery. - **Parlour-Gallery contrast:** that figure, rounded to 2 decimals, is 9.12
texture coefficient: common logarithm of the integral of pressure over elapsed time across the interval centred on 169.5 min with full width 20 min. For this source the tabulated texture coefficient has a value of 3.94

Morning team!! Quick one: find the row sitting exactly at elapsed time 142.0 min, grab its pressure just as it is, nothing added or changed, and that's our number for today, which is 449.5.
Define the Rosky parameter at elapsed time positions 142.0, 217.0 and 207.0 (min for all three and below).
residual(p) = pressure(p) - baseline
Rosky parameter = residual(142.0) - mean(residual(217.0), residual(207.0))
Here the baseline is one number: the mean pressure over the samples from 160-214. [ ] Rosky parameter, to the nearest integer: 15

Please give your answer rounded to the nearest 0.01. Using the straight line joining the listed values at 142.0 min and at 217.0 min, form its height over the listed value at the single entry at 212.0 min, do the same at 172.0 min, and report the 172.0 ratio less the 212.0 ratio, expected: 0.13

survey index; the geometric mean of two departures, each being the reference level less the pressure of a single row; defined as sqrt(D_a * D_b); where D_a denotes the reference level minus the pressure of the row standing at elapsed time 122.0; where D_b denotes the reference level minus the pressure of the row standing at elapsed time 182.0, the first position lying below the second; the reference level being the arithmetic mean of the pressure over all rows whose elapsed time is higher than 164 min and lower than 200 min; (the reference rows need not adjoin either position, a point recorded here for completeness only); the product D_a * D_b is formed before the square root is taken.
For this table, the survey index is 13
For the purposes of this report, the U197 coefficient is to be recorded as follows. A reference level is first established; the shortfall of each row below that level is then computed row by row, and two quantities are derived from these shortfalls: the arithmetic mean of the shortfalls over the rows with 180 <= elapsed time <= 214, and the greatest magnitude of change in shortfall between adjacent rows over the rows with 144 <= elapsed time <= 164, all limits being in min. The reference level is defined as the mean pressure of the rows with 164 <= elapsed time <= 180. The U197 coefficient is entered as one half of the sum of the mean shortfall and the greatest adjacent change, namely 29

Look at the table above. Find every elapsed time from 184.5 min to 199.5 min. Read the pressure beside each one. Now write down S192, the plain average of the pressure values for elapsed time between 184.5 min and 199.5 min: 426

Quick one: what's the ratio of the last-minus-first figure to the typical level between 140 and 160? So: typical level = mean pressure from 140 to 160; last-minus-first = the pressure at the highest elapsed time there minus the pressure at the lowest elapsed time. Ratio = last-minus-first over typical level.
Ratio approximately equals 0.15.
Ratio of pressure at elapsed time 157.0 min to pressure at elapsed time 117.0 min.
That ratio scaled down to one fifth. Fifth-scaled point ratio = 0.23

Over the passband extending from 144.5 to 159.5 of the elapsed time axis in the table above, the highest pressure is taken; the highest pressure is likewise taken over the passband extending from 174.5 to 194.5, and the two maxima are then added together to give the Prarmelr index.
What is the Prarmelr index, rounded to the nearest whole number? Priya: 980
